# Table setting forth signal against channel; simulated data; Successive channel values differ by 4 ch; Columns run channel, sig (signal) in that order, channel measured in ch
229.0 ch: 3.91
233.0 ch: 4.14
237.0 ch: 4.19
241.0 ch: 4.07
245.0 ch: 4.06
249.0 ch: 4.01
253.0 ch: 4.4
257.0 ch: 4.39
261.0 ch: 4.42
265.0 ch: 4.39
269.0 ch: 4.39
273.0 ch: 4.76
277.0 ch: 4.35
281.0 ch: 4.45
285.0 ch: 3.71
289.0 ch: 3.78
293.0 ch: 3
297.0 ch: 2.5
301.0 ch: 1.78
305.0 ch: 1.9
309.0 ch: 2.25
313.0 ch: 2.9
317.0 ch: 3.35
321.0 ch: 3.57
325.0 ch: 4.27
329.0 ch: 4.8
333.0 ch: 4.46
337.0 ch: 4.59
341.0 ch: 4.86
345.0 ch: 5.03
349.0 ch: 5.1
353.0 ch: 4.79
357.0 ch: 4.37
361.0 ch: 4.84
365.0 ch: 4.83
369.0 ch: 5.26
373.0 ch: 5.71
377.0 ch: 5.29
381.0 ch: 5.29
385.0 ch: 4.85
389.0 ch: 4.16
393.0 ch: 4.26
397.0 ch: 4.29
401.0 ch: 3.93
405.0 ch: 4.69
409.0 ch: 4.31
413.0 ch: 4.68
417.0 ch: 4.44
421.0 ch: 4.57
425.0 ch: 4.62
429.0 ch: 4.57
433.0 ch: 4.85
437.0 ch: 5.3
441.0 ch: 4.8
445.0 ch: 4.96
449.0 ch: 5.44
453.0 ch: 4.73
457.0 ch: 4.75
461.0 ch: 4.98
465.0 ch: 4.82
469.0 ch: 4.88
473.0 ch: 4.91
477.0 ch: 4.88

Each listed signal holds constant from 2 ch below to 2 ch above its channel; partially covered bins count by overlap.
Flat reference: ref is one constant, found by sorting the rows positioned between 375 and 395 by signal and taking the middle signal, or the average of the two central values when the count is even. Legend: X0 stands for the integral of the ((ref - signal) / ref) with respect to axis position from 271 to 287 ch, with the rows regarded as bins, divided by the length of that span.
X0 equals 0.11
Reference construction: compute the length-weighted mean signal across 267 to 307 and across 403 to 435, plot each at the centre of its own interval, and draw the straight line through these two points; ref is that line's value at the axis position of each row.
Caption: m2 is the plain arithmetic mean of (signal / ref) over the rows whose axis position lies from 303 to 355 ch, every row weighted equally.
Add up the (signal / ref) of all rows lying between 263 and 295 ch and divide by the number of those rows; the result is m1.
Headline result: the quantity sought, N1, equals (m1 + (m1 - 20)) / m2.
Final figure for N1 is -17.0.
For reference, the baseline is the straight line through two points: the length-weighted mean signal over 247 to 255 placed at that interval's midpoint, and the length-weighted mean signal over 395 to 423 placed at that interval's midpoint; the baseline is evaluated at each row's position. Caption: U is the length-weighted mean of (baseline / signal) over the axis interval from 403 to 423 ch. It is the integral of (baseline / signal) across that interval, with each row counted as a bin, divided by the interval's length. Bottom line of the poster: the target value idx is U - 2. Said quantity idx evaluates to -1.02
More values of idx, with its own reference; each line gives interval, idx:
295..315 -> -0.05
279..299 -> -0.73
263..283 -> -1.05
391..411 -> -0.97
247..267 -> -1.02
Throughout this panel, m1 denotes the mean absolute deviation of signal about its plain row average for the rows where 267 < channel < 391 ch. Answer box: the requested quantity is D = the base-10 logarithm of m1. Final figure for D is -0.1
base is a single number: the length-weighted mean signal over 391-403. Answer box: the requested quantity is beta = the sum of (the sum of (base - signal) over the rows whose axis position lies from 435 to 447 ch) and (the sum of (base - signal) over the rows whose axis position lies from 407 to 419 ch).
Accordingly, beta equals -4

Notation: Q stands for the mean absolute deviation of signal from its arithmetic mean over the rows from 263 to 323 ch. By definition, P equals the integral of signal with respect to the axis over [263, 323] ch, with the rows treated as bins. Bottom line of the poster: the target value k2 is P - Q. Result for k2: 203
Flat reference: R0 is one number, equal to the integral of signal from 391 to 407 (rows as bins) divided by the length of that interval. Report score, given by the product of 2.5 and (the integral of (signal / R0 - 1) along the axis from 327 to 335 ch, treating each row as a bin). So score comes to 1.6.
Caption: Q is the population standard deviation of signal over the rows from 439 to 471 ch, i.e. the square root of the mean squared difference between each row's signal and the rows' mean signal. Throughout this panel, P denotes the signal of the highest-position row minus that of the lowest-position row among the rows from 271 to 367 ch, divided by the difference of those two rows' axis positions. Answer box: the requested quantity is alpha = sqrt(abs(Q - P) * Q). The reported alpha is 0.21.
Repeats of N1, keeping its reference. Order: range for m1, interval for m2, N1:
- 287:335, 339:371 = -15.1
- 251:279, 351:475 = -16.3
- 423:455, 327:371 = -14.9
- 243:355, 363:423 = -16.5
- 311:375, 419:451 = -17.1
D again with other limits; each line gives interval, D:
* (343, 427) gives -0.5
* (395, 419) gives -0.7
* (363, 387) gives -0.6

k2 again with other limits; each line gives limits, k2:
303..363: 243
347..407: 286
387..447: 273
